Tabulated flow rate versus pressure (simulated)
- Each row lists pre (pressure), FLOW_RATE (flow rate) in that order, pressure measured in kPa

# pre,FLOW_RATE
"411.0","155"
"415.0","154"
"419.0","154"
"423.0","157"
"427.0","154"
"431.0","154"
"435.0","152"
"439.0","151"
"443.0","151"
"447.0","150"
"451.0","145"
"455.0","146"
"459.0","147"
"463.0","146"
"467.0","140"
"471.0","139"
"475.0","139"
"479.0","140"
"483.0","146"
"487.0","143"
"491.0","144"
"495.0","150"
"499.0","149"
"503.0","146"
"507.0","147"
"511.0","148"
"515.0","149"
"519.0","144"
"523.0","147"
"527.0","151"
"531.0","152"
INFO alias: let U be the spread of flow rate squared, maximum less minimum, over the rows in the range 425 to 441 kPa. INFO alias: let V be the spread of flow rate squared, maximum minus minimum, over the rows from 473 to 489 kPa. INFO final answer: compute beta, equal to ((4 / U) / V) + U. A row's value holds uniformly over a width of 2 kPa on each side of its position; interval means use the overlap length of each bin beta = 915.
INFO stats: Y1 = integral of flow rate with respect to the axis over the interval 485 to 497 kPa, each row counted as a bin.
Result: 1748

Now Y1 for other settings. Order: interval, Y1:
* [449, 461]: 1752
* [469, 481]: 1672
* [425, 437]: 1840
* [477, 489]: 1716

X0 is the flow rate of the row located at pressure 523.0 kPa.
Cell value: 147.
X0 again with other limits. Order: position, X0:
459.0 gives 147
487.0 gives 143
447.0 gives 150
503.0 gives 146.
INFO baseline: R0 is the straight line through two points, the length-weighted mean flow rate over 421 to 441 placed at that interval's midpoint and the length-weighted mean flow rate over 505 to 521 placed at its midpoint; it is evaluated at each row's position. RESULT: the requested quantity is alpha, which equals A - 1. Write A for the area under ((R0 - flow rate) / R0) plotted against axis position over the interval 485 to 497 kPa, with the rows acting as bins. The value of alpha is -0.75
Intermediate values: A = 0.2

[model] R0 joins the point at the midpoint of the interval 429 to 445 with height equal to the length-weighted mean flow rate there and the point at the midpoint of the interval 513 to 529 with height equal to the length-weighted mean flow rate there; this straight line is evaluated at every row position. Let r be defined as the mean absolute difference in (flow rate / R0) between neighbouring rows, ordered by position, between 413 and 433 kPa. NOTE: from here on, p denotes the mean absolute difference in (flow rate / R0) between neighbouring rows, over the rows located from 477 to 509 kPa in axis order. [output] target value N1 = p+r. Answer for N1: 0.0308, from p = 0.020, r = 0.0105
